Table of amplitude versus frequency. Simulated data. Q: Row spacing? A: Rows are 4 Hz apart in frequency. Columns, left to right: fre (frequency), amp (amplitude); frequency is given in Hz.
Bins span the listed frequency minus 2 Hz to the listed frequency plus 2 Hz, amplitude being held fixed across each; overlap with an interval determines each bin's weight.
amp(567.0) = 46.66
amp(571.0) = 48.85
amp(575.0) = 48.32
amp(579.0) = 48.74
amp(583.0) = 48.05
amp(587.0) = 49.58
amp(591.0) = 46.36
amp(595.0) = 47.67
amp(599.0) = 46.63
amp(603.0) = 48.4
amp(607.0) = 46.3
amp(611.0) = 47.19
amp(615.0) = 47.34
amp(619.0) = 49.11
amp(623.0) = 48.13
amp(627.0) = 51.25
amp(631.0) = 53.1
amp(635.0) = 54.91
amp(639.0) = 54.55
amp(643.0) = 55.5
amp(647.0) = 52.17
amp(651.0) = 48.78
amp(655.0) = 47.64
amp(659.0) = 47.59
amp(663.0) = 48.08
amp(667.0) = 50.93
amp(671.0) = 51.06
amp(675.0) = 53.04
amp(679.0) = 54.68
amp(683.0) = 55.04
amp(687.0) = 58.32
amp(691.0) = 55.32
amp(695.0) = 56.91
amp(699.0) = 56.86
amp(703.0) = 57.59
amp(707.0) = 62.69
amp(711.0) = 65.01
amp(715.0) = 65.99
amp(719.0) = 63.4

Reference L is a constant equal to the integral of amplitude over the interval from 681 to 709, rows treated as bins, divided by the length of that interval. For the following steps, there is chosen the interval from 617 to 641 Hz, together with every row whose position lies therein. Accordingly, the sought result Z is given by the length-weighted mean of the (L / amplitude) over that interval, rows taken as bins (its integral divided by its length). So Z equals 1.11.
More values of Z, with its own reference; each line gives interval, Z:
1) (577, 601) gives 1.20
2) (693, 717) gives 0.95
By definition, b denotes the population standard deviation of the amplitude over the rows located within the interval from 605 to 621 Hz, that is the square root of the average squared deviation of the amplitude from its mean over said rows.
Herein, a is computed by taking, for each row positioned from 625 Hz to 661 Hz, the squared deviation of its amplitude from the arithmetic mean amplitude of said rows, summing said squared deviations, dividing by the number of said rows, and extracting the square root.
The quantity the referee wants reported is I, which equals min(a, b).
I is 1.02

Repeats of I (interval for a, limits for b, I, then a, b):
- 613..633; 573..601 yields 1.05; 2.1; 1.05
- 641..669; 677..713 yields 2.73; 2.7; 3.35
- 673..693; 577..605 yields 1.06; 1.7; 1.06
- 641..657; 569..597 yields 0.95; 3.1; 0.95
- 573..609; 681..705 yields 1.08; 1.1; 1.16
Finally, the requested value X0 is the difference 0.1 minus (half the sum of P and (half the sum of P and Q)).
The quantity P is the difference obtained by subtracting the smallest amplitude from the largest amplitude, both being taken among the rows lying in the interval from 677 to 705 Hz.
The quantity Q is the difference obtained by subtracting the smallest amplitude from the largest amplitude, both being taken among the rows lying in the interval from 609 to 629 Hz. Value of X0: -3.6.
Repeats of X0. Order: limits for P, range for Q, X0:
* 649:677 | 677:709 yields -6.0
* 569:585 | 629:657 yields -2.5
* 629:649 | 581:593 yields -3.2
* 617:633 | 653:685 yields -5.5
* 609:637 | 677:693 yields -6.6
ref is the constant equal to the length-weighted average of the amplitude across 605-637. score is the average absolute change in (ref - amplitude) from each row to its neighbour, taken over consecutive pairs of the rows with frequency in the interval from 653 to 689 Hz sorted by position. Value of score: 1.3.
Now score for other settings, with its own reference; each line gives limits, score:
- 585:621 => 1.5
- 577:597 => 1.7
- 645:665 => 1.3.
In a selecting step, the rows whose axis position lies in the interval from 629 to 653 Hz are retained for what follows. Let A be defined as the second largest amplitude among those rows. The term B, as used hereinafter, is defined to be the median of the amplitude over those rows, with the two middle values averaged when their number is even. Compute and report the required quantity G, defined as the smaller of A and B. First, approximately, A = 54.91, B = 53.8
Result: 54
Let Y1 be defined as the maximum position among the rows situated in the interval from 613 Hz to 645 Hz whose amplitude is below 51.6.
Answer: 627.0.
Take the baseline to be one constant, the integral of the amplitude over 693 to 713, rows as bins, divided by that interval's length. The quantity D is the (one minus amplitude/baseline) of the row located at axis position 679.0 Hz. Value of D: 0.086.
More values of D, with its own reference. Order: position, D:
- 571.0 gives 0.183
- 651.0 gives 0.184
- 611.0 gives 0.211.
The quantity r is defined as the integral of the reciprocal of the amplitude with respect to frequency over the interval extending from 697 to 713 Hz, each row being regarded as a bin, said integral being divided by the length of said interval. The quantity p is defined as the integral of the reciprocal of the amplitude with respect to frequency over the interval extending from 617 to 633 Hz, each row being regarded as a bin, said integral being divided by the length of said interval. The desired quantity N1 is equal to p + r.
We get 0.0364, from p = 0.0199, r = 0.0166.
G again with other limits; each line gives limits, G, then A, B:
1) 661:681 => 51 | 53.04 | 51.1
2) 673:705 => 56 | 57.59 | 56.1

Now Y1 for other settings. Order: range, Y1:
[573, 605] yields 603.0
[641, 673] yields 671.0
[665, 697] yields 671.0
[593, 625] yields 623.0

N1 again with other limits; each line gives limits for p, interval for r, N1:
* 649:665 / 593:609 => 0.0420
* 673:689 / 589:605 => 0.0393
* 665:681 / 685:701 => 0.0367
